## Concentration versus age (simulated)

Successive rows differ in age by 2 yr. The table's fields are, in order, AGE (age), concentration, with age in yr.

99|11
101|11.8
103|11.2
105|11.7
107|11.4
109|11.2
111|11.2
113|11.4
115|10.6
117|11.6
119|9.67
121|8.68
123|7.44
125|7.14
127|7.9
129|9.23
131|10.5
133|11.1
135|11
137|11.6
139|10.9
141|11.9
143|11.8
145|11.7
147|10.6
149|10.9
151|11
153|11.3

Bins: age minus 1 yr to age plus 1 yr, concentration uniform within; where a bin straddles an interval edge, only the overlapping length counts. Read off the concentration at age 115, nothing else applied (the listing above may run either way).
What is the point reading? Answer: 10.6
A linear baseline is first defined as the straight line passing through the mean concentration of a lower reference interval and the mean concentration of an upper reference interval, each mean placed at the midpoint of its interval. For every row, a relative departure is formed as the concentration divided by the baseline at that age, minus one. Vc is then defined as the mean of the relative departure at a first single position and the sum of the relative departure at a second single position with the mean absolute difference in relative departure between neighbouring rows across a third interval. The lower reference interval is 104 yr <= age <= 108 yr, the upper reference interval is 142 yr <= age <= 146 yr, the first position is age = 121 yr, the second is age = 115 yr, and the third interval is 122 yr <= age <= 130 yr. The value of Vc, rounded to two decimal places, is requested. -0.14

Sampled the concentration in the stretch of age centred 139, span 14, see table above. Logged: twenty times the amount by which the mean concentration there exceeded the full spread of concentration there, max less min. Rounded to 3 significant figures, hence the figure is 209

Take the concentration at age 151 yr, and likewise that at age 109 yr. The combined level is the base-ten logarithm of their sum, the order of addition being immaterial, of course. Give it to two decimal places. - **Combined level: 1.35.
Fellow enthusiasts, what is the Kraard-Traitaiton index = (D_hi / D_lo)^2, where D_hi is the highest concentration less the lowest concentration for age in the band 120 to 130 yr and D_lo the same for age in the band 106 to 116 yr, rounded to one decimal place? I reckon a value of 6.8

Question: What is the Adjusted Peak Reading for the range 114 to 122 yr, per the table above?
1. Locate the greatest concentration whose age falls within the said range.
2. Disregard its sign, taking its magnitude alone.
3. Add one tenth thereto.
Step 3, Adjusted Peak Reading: 11.7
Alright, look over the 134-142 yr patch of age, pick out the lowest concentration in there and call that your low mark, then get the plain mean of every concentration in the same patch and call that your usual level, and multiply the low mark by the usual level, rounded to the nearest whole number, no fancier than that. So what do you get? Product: 124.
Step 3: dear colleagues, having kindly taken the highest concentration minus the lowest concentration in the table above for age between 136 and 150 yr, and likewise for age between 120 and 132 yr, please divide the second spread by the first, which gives 2.6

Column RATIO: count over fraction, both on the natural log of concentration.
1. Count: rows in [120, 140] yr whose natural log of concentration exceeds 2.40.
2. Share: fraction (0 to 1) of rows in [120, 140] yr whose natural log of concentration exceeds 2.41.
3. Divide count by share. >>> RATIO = 20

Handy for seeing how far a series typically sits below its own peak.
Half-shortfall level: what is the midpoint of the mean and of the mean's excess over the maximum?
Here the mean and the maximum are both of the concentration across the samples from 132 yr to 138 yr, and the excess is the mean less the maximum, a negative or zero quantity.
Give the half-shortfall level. 5.43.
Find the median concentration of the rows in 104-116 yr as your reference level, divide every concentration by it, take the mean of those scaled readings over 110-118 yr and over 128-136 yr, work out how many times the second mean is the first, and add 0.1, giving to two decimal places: 1.03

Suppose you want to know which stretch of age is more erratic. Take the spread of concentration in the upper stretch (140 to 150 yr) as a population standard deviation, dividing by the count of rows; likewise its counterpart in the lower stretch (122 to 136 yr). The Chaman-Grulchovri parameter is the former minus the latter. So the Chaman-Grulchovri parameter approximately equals -1.1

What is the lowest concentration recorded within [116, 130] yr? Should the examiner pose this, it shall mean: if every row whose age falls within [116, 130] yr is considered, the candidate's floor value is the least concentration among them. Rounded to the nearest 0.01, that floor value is 7.14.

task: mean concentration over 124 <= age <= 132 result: 8.7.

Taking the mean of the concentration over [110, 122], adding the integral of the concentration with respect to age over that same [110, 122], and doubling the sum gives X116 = 274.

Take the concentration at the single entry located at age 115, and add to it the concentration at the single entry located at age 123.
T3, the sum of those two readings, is 18.0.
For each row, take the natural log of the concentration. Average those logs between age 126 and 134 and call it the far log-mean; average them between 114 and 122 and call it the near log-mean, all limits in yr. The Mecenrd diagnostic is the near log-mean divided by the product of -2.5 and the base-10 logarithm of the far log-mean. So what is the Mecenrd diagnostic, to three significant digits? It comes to -2.61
